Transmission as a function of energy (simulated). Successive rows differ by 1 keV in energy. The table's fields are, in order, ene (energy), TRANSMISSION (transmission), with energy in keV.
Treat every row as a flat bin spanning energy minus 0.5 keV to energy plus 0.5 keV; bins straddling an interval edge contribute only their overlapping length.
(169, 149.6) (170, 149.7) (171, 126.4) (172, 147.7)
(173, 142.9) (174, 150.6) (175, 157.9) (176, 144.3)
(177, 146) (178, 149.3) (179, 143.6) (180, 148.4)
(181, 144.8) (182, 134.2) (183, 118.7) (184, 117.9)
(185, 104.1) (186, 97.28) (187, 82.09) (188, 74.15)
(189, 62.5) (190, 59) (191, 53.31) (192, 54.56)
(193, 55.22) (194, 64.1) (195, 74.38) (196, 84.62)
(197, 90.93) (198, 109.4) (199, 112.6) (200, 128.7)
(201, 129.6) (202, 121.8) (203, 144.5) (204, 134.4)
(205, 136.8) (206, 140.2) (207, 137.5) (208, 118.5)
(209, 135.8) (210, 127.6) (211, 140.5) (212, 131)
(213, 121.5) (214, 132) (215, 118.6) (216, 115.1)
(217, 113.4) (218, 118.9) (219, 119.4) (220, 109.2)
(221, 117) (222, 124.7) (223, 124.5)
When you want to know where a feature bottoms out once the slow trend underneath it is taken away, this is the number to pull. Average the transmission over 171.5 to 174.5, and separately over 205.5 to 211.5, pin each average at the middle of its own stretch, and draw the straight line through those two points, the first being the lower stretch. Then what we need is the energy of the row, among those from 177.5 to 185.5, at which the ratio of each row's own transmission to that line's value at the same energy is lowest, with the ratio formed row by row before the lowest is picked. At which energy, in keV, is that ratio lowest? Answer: 185 keV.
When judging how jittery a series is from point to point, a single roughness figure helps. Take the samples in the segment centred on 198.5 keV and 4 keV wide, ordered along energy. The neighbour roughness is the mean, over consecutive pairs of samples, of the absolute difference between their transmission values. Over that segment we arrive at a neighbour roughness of 12.6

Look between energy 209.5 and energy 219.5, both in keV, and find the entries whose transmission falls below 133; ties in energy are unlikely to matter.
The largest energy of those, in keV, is 219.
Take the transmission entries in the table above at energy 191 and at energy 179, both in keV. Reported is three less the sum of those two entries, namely -194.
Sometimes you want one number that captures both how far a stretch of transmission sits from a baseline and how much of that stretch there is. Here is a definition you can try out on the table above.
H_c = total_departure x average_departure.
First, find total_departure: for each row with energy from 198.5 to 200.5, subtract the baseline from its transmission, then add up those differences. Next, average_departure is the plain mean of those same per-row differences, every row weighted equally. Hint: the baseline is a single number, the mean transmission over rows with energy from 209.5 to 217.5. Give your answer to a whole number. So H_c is 37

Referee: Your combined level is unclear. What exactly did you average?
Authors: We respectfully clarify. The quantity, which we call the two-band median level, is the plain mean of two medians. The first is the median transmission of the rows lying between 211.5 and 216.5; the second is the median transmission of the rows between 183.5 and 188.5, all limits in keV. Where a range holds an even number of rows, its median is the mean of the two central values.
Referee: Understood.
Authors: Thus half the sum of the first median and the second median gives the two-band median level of 109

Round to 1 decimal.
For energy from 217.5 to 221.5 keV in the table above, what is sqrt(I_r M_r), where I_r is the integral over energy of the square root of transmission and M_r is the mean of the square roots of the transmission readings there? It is 21.5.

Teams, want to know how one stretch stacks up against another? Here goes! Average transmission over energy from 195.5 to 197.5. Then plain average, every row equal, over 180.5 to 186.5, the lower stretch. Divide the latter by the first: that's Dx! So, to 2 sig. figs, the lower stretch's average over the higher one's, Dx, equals 1.4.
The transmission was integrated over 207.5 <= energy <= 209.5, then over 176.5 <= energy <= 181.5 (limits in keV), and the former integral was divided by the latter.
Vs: 0.3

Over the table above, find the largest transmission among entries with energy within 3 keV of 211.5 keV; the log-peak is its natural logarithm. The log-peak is 4.95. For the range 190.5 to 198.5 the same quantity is 4.70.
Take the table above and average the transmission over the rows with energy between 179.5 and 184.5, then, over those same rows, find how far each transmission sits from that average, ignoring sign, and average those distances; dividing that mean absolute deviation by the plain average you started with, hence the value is 0.087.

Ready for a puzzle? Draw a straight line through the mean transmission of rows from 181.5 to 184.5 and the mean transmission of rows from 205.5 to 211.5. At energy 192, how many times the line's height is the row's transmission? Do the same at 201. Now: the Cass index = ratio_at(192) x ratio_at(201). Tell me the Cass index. 0.43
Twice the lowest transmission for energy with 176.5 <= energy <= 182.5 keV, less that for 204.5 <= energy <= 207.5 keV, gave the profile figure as 132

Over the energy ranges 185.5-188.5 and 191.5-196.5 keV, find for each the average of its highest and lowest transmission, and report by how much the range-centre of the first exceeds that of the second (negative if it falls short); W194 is 16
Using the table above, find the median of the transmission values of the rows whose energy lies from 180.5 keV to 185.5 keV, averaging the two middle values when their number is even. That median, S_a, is 119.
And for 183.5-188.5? 97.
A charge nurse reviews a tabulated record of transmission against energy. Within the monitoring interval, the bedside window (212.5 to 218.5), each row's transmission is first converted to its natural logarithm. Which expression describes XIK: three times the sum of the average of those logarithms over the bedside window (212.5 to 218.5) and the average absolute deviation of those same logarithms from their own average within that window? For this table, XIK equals 14.5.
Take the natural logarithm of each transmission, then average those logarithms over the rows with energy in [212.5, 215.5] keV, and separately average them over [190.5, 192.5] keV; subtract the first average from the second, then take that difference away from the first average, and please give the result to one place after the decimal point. 5.7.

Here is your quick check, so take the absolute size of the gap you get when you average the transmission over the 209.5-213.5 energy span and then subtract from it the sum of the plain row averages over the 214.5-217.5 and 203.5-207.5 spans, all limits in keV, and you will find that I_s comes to 123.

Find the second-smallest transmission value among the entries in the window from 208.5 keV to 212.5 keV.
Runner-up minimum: 131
